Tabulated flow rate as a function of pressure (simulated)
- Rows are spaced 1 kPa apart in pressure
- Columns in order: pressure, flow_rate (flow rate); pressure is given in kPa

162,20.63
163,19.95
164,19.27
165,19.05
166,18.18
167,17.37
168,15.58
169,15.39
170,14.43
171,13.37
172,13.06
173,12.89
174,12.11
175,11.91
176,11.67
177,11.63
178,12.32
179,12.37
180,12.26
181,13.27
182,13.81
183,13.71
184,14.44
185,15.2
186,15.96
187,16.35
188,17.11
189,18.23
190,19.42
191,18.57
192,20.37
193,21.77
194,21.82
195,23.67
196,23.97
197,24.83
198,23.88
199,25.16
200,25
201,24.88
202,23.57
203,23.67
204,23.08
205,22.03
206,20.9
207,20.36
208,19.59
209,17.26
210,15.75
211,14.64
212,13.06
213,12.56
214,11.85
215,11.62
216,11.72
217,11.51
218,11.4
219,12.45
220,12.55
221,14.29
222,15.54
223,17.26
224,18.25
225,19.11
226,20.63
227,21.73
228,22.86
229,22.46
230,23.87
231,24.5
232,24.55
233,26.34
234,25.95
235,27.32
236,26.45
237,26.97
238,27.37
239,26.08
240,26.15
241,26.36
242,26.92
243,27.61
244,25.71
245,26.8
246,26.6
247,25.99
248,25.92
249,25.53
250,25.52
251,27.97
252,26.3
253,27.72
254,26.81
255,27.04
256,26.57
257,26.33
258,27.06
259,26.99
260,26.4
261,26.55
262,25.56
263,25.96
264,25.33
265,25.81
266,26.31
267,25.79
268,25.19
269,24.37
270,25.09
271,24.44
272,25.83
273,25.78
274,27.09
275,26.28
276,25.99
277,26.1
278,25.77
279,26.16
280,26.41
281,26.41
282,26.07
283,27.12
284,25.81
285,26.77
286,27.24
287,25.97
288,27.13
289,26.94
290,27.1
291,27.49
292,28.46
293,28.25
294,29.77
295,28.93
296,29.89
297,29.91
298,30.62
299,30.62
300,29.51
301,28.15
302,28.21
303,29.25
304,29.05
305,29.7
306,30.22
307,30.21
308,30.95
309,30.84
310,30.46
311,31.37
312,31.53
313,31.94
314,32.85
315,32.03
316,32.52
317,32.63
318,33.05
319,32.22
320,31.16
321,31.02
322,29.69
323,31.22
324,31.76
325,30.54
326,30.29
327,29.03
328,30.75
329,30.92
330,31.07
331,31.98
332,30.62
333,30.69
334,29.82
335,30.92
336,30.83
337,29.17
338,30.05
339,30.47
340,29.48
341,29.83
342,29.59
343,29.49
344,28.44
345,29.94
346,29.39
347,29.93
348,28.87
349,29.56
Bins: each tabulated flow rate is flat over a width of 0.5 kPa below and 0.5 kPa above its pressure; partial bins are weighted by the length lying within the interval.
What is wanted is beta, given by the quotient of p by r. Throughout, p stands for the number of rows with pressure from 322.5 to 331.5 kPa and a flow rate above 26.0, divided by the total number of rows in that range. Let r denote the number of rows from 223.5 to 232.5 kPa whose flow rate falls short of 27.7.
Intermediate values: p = 1.0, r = 9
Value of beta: 0.11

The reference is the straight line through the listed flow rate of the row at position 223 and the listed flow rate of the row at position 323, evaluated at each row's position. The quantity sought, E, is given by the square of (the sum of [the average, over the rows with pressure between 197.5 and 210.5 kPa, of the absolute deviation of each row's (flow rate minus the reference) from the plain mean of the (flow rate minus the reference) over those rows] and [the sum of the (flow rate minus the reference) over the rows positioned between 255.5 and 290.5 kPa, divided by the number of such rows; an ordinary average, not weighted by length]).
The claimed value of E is 23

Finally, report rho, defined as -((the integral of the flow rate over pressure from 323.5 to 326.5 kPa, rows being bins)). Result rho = -93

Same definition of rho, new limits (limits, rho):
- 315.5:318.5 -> -98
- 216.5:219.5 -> -35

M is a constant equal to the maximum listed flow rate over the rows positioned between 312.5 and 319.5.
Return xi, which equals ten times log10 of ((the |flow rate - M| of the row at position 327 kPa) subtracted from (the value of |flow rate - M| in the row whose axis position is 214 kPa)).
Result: 12.4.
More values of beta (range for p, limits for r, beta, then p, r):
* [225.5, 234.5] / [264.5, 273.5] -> 0.01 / 0.1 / 9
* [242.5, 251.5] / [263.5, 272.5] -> 0.05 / 0.4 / 9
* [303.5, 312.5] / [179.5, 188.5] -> 0.11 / 1.0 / 9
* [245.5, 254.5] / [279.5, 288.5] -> 0.06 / 0.6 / 9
